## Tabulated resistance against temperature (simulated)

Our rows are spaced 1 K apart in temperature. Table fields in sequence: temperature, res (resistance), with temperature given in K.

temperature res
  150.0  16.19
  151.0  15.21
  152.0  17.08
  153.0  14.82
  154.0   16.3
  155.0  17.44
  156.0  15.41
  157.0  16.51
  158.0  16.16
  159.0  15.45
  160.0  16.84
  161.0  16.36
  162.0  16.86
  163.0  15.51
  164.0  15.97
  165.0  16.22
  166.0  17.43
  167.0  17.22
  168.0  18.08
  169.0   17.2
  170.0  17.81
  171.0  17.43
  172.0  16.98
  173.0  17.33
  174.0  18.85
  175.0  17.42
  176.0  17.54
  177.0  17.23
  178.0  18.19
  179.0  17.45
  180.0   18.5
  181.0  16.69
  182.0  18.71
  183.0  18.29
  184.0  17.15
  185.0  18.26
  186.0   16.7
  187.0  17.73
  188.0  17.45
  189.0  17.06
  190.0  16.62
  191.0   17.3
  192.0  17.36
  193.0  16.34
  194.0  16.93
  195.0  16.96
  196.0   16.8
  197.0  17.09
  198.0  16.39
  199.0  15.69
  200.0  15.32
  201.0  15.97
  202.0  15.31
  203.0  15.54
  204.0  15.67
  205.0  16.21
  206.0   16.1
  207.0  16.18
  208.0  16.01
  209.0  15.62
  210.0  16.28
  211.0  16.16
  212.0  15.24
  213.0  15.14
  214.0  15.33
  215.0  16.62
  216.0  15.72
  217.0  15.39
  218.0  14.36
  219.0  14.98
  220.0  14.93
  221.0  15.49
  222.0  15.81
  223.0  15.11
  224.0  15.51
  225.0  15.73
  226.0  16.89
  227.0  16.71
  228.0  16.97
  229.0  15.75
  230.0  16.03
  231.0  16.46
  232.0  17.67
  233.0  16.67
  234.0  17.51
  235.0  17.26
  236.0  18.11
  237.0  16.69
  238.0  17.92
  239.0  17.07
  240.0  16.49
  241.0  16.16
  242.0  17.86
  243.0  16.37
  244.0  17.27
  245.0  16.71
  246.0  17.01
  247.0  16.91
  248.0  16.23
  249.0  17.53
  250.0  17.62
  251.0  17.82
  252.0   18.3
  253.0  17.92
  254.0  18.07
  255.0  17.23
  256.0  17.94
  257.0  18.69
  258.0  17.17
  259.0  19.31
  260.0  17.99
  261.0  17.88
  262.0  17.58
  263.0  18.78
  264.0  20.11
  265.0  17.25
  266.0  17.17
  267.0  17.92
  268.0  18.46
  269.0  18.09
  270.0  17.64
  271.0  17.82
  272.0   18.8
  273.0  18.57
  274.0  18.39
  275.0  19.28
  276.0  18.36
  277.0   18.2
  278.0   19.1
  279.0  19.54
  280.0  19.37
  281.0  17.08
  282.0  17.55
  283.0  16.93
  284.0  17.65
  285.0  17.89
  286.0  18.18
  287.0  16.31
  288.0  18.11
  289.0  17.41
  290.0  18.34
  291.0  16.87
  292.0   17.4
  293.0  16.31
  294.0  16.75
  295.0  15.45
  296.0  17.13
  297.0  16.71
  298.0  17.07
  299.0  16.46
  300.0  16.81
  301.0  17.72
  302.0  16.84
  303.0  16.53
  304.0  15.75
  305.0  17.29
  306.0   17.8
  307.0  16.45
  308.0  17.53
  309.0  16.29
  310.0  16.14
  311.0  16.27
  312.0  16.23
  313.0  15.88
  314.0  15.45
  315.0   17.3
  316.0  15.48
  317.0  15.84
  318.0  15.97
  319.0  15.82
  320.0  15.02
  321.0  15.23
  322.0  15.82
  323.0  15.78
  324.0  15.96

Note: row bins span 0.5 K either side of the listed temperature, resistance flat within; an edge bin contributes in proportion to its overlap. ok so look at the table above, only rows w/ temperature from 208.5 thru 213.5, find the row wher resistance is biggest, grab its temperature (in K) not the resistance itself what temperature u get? 210.0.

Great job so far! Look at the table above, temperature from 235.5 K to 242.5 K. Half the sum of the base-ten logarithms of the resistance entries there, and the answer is 4.32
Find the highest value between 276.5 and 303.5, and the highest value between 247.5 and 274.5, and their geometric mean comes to 19.8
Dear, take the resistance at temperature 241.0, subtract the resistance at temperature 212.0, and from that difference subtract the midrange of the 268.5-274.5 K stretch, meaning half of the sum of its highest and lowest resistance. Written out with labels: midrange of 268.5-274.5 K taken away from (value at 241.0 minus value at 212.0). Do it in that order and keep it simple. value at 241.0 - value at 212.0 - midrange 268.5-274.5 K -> -17.3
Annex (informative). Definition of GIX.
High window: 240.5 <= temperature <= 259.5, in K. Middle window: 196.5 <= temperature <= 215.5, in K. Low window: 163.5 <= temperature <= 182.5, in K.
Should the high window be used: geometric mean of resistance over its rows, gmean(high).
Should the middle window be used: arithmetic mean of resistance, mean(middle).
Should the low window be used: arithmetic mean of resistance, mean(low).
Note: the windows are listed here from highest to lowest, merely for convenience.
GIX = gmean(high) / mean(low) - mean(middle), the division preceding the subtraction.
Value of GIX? -14.9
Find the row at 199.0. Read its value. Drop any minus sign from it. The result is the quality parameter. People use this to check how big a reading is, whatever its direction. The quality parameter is 15.7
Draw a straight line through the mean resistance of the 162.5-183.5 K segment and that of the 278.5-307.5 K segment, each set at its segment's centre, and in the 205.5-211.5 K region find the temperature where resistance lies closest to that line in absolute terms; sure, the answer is 210.0 K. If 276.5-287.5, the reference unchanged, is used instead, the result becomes 281.0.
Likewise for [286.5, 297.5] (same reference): 296.0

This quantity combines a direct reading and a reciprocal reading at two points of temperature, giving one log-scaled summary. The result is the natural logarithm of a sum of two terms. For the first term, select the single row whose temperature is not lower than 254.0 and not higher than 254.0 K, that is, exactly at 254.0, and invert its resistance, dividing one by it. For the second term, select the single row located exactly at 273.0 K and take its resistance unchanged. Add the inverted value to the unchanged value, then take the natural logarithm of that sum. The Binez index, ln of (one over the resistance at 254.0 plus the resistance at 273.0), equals 2.925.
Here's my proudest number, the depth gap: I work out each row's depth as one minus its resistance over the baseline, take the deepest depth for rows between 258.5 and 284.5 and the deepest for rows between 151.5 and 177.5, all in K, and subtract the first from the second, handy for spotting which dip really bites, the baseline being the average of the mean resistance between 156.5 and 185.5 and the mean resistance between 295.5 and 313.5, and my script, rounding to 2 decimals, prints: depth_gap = 0.12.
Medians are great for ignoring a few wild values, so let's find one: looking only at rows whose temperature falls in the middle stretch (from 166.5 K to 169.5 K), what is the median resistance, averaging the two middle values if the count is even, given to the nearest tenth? 17.2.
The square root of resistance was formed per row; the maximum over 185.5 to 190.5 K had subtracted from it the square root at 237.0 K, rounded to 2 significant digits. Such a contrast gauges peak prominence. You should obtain 0.13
